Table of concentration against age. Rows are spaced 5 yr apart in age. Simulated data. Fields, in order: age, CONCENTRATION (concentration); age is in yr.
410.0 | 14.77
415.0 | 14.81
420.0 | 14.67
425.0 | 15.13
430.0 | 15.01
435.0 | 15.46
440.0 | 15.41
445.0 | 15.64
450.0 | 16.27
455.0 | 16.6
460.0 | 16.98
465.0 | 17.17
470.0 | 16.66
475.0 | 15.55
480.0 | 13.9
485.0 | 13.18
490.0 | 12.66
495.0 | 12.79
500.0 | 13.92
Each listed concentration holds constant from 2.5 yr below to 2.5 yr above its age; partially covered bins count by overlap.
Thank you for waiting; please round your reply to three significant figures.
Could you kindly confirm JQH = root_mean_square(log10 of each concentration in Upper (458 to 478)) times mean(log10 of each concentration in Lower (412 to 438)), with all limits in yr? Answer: 1.43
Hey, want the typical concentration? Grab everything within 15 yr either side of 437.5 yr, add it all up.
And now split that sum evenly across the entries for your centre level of 15.5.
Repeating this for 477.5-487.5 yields 13.5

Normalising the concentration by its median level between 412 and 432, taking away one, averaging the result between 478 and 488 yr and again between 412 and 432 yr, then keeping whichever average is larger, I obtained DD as 0.00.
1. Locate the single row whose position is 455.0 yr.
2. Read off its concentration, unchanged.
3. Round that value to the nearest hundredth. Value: 16.60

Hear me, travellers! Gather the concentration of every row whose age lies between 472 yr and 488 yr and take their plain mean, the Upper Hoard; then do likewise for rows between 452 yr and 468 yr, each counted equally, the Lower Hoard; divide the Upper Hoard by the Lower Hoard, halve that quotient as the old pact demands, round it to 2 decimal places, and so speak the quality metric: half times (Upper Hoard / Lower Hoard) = 0.42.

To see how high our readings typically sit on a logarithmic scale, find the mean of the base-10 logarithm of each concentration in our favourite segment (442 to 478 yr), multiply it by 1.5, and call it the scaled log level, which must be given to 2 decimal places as 1.82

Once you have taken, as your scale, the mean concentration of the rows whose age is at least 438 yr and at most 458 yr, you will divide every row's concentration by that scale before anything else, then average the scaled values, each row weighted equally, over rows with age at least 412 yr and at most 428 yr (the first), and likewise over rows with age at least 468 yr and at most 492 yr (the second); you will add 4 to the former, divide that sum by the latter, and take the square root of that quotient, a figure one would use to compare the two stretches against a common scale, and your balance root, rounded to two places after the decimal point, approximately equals 2.34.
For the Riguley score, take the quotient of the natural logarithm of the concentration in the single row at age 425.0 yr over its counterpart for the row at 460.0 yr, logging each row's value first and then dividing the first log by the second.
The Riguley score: 0.96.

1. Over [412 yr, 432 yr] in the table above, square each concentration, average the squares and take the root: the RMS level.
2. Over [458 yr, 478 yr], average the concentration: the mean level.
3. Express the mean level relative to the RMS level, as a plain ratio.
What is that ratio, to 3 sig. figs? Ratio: 1.11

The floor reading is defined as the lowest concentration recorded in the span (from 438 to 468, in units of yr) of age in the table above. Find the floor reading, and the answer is 15.41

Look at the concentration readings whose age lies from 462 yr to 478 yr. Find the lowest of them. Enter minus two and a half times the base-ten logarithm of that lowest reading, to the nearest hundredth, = -2.98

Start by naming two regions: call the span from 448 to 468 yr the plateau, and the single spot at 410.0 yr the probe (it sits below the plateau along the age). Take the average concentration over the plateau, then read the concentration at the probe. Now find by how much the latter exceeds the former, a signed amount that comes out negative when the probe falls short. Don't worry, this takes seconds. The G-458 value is -2.0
